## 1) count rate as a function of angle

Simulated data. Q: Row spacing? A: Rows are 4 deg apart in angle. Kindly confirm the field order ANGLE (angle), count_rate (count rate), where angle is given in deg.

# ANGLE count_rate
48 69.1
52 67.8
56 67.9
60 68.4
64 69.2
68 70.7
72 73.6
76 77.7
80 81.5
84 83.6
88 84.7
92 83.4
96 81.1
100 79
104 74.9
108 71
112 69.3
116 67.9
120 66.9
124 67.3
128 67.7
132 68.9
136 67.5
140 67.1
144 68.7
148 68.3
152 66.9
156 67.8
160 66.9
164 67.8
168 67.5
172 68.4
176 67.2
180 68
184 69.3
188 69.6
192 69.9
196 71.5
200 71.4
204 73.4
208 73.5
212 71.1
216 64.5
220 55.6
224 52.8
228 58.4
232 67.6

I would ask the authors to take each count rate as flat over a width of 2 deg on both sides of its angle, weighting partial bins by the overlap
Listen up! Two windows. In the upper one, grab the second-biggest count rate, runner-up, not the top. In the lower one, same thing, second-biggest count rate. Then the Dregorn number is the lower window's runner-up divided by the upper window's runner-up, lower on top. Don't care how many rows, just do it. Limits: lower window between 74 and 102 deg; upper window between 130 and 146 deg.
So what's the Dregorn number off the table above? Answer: 1.22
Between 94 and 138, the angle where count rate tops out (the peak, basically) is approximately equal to 96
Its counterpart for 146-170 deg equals 148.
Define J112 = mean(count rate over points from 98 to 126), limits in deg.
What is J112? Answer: 70.9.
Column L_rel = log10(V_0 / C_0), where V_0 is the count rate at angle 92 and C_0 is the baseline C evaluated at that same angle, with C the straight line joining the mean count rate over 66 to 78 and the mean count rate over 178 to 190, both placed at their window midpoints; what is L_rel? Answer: 0.057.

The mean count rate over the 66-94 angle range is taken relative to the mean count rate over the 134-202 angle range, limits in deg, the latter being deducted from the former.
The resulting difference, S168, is 10.9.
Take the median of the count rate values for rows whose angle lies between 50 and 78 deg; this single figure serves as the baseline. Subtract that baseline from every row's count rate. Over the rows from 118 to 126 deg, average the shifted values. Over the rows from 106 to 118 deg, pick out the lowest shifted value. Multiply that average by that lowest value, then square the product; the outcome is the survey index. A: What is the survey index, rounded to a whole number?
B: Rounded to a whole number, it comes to 7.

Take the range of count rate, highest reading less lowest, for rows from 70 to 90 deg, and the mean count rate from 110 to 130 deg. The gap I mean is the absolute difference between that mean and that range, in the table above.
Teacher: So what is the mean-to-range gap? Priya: 56.7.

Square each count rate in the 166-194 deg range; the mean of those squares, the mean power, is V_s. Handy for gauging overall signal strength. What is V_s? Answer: 4701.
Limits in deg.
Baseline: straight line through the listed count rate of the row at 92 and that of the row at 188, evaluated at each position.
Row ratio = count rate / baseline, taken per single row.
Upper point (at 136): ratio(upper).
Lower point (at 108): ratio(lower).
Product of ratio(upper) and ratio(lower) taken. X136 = 0.77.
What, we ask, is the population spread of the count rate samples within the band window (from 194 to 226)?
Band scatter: 7.7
